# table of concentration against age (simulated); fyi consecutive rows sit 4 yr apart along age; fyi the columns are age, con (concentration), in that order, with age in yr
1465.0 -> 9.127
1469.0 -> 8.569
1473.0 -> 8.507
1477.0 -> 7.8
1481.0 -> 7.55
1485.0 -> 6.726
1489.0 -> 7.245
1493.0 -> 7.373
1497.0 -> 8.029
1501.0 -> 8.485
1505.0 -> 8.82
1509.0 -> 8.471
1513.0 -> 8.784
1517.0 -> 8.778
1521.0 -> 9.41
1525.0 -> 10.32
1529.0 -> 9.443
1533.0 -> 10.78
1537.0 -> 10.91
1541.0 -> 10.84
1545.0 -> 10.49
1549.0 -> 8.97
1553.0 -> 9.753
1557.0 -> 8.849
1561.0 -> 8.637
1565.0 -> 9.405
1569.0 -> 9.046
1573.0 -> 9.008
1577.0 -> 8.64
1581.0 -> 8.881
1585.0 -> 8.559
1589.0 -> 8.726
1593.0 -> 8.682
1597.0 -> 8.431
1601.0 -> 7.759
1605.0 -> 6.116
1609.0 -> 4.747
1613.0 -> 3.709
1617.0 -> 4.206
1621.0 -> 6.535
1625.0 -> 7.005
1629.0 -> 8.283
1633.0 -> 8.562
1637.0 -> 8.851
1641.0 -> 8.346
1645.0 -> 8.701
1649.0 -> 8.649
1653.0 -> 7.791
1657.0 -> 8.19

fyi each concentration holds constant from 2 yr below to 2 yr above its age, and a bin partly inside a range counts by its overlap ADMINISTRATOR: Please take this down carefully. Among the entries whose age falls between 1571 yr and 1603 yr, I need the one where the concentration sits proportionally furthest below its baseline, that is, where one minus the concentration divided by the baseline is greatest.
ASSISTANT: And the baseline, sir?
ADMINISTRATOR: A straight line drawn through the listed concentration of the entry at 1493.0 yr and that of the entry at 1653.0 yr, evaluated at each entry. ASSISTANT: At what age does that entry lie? 1601.0 yr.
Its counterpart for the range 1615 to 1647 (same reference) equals 1617.0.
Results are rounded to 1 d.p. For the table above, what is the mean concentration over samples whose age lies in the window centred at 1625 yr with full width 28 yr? 6.7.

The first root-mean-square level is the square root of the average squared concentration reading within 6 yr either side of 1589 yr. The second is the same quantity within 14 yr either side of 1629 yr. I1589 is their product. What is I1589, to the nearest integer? 65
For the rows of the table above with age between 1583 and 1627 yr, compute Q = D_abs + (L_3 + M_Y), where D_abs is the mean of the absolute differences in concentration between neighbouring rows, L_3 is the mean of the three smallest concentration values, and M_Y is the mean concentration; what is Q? 11.8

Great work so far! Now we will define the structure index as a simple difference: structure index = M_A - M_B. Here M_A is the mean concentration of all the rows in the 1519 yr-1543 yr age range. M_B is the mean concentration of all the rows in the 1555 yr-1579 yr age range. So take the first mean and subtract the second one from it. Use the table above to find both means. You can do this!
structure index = 1.4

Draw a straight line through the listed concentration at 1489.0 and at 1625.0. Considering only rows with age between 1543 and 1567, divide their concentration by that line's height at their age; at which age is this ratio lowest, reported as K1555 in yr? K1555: 1561.0 yr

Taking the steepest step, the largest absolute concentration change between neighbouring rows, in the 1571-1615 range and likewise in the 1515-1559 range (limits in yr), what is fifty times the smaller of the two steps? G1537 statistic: 76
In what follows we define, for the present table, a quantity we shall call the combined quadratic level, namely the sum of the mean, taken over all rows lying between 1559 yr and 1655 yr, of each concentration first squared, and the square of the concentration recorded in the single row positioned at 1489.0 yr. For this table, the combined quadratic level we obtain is 116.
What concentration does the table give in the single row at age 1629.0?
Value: 8.283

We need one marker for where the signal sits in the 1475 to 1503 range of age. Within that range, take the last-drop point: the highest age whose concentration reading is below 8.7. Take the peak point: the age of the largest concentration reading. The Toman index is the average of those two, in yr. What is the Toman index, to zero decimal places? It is 1501 yr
